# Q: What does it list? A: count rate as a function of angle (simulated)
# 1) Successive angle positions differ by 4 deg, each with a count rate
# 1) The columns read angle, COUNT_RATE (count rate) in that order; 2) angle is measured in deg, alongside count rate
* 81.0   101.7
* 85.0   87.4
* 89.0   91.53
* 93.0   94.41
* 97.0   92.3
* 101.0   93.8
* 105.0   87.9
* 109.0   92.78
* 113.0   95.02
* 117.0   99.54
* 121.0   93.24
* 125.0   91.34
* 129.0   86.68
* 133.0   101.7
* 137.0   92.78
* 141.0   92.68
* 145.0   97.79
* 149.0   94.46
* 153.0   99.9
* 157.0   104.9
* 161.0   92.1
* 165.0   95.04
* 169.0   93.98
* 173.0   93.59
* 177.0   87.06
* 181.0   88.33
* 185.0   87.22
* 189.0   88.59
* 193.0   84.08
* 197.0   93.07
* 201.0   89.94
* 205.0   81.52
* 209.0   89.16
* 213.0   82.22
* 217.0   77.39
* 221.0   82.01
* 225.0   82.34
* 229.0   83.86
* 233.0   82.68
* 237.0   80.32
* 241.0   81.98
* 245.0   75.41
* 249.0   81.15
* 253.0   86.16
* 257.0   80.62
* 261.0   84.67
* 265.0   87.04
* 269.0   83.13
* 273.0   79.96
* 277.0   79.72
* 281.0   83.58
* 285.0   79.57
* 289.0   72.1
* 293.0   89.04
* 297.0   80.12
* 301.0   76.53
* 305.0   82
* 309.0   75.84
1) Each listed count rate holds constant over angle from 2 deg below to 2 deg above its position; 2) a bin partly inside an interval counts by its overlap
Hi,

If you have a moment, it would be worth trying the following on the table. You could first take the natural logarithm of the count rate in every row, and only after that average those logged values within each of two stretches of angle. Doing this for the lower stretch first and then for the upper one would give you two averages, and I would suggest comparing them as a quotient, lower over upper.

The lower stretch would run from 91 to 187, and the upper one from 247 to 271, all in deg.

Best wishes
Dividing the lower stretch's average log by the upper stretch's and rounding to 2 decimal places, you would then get 1.03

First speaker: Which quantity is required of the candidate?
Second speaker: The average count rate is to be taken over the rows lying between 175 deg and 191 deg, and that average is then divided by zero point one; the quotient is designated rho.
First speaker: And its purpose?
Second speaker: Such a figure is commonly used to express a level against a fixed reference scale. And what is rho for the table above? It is 878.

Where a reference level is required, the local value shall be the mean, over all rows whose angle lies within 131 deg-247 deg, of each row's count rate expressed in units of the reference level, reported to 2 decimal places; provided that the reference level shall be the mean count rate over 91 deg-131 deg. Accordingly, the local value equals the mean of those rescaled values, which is 0.96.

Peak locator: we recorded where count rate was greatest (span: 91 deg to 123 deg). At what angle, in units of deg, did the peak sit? 117.0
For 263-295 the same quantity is 293.0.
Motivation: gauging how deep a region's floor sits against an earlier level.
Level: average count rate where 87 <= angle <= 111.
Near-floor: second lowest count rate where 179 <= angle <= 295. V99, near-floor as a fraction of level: 0.819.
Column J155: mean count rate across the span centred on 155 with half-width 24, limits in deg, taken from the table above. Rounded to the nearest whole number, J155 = 95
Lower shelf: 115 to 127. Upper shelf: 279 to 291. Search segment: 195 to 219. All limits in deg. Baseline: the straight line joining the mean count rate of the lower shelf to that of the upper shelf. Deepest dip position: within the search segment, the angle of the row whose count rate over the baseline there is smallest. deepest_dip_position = 217.0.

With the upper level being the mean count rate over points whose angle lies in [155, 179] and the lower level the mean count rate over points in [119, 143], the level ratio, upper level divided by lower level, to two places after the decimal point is 1.01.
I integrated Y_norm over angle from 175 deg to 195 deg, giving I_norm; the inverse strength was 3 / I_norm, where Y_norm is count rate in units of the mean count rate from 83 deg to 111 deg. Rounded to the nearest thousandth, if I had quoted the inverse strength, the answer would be 0.158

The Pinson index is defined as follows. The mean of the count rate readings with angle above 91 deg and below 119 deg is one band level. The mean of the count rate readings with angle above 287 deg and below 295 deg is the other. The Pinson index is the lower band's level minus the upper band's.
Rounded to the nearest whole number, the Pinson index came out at 13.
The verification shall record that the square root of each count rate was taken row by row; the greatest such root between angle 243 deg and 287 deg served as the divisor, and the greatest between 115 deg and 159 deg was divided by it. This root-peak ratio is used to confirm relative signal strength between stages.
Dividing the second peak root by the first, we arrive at 1.10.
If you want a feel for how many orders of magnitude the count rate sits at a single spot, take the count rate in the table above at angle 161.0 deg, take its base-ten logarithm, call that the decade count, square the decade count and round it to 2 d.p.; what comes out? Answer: 3.86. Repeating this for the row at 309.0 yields 3.53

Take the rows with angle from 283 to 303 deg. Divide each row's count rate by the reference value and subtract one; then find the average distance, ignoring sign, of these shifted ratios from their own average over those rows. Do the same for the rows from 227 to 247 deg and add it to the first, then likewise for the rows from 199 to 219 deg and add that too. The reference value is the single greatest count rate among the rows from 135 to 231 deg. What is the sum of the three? 0.10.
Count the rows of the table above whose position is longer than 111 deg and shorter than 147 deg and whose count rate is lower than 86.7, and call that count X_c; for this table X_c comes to 1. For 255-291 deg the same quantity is 8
